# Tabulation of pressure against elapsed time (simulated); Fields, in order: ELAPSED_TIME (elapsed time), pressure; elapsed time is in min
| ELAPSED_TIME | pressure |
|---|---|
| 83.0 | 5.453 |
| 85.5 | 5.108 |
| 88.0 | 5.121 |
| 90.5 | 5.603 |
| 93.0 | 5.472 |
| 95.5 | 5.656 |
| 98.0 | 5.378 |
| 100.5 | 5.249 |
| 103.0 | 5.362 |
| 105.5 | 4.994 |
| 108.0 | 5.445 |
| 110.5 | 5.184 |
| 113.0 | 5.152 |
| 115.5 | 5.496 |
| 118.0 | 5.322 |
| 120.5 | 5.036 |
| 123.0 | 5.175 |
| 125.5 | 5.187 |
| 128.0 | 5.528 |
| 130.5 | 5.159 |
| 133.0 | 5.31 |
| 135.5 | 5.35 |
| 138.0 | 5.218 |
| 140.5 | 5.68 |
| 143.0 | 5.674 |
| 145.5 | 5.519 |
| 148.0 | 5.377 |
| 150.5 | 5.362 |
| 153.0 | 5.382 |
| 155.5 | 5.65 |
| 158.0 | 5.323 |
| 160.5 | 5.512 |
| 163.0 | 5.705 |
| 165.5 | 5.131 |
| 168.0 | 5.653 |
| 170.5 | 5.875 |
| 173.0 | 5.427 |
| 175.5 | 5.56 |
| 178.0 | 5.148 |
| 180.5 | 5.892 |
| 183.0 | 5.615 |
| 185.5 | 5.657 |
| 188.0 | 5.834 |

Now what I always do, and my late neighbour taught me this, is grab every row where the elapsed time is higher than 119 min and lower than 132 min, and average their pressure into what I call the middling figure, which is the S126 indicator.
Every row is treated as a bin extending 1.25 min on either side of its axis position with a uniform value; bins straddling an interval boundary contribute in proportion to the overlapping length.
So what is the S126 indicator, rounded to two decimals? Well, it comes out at 5.22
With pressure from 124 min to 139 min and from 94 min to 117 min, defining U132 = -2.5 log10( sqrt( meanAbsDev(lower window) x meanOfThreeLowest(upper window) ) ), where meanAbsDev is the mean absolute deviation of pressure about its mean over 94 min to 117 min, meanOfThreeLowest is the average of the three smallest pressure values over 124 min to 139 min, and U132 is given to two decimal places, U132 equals 0.10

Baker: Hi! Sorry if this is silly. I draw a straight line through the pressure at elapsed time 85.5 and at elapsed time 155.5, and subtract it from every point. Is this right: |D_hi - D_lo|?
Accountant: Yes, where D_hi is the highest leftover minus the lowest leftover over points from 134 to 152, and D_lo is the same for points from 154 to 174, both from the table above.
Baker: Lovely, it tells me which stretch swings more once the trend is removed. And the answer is 0.26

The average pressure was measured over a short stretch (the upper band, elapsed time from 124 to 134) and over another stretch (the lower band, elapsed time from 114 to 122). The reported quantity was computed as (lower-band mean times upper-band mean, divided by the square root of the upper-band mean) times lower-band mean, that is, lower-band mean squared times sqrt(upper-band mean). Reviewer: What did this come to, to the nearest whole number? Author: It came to 64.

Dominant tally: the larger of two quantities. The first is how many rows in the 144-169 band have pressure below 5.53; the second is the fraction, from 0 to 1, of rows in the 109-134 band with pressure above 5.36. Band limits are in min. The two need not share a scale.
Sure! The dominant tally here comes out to 7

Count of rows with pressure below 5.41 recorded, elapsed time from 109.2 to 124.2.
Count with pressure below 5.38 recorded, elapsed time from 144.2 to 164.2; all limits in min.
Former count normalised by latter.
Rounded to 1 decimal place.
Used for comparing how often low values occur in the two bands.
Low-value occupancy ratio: 1.7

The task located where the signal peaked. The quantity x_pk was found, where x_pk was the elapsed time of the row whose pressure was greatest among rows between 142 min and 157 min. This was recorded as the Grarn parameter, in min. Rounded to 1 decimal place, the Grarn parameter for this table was 143.0 min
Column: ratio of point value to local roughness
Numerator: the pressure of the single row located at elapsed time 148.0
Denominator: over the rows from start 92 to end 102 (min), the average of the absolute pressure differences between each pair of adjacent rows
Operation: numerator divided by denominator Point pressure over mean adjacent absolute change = 27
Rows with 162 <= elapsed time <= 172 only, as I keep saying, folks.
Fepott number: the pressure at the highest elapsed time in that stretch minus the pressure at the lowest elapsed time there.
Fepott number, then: 0.2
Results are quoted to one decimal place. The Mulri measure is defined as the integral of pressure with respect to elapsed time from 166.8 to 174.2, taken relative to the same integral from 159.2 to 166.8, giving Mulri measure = 1.0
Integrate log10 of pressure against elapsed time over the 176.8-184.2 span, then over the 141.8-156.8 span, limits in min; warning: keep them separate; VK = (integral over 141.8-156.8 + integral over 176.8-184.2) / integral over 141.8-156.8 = 1.50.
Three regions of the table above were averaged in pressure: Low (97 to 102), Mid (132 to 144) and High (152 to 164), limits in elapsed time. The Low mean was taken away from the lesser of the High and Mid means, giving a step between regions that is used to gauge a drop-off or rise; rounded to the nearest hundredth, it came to 0.13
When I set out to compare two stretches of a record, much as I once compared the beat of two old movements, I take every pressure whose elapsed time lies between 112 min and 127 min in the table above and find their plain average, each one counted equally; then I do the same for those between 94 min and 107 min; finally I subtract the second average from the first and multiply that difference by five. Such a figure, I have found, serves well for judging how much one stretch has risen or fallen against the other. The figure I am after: -0.5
